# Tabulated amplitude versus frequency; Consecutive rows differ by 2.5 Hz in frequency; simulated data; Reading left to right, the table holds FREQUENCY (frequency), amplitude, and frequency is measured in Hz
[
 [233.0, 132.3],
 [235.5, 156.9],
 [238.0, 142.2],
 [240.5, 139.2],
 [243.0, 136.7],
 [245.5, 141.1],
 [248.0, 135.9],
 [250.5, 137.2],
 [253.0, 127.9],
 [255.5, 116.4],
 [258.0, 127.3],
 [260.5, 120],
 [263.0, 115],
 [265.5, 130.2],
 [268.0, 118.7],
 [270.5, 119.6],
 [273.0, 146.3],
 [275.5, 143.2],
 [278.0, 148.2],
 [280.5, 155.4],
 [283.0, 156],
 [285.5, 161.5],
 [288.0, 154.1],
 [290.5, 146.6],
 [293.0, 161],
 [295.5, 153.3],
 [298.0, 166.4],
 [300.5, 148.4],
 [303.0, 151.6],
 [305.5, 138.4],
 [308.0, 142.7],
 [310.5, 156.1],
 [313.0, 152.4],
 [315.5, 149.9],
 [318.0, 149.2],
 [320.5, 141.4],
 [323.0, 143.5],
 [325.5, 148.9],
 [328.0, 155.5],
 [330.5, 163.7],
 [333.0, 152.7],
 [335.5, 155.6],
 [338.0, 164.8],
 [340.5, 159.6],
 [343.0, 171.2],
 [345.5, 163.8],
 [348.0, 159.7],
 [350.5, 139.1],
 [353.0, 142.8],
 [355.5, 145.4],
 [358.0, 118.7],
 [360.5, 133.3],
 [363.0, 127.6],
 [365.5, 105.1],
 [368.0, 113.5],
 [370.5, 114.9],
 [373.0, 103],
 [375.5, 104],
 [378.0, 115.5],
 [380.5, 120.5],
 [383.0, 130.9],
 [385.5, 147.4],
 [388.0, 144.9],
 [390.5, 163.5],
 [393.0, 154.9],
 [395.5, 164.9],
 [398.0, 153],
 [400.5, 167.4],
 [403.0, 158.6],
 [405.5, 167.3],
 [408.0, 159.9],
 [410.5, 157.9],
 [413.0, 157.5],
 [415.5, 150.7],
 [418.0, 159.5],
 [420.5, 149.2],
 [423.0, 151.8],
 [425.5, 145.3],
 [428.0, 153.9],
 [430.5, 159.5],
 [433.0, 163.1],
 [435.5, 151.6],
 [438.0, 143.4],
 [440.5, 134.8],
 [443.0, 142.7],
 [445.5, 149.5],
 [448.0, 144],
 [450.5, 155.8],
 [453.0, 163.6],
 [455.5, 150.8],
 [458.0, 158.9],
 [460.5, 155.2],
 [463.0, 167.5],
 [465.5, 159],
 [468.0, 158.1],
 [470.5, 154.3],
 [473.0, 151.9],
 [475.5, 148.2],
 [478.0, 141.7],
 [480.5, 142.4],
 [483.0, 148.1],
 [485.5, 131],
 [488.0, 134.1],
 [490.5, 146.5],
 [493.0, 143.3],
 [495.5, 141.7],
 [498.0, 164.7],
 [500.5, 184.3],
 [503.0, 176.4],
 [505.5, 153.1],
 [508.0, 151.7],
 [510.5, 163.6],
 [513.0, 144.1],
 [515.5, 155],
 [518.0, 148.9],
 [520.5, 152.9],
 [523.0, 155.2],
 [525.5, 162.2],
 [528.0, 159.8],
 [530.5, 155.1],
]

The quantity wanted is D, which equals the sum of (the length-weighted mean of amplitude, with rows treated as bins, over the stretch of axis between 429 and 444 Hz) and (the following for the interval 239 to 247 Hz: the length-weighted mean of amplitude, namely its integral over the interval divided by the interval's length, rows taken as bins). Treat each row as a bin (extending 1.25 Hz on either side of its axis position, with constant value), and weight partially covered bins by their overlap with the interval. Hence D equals 288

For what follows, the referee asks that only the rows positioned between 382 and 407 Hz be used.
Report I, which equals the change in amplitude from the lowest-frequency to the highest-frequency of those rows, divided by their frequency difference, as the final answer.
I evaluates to 1.6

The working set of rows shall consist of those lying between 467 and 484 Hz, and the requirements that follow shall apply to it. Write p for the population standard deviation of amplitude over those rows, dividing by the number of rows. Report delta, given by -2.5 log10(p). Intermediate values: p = 5.6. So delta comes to -1.9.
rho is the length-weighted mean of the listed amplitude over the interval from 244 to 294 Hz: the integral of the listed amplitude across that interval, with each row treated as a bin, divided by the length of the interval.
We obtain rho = 138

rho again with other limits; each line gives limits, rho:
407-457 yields 152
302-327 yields 147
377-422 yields 152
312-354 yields 154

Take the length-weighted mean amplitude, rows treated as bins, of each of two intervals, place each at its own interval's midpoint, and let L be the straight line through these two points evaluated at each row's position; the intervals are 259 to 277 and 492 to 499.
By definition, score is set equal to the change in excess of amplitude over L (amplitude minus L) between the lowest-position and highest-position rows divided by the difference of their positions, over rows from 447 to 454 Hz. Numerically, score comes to 3.8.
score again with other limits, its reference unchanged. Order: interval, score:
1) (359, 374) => -2.5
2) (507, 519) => -0.4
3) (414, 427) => -0.6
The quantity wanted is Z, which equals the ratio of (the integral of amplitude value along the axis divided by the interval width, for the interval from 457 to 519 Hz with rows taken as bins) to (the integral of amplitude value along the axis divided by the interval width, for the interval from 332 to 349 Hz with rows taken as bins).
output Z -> 0.95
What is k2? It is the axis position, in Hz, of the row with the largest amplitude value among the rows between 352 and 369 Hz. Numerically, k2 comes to 355.5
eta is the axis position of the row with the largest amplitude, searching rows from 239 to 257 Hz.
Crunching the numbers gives 245.5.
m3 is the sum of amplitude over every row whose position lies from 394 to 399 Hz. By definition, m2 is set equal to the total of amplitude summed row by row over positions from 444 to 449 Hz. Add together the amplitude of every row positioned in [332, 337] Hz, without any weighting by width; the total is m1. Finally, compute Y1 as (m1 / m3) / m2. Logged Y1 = 0.0033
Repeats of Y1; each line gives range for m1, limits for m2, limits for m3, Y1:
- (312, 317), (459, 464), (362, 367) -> 0.0040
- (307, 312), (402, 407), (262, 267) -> 0.0037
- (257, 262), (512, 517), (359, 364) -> 0.0032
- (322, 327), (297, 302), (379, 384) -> 0.0037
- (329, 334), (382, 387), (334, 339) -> 0.0035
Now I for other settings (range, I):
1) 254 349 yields 0.5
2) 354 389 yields 0.0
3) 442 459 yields 1.1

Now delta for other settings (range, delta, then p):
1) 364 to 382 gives -2.0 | 6.3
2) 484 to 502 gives -3.1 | 17.4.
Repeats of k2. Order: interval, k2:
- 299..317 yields 310.5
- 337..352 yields 343.0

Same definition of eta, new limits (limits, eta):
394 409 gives 400.5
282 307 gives 298.0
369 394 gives 390.5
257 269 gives 265.5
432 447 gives 433.0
